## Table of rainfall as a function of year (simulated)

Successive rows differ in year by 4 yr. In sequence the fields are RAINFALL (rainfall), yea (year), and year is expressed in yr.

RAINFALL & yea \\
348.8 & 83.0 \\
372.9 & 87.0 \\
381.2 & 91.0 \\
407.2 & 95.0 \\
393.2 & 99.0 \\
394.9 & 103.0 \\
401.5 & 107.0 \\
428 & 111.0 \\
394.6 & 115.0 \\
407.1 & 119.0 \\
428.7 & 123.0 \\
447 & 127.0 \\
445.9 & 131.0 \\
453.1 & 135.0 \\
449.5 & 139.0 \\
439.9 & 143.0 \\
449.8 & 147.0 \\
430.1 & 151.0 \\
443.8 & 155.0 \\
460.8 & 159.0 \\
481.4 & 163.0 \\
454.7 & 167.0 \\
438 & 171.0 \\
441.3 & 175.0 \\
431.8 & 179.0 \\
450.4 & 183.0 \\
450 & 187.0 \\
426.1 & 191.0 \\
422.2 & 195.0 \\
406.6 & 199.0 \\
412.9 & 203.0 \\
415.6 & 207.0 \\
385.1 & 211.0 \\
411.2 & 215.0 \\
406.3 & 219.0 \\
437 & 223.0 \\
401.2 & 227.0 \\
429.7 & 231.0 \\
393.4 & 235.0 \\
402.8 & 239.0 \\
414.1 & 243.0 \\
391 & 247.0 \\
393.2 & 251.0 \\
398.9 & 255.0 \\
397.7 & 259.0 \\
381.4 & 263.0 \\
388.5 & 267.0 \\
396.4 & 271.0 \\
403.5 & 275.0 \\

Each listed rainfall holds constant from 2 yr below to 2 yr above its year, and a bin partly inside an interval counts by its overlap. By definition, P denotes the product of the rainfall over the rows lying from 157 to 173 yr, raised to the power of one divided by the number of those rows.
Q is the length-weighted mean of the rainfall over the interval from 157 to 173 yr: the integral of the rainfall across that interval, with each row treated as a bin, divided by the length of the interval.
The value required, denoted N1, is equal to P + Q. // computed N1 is 917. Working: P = 458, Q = 459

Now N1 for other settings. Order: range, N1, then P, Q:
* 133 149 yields 896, 448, 448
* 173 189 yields 887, 443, 443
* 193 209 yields 829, 414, 414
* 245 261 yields 790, 395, 395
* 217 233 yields 837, 418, 419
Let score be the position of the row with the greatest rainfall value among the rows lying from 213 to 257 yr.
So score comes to 223.0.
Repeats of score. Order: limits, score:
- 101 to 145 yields 135.0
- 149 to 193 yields 163.0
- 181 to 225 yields 183.0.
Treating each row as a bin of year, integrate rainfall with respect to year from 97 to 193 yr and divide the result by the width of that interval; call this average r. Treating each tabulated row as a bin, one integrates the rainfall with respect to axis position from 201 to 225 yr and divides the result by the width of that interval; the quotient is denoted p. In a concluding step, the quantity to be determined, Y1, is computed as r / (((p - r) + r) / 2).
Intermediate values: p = 411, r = 435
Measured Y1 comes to 2.12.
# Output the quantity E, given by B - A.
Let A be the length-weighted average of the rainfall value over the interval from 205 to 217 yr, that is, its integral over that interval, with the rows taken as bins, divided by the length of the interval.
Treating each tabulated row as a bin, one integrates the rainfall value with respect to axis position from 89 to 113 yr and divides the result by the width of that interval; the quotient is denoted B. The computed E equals -3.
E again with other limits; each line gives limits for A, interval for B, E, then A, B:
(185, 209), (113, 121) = -21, 422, 401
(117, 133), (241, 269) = -37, 432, 395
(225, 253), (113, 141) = 29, 404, 432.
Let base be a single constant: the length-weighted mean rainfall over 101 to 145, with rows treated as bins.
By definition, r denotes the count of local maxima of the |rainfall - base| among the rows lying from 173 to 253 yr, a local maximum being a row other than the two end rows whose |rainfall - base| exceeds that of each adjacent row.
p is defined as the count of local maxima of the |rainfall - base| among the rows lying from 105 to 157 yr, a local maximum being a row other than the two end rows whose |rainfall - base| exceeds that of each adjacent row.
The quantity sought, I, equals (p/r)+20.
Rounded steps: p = 4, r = 7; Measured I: 20.6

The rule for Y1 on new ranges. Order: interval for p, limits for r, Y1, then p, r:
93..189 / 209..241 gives 1.88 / 434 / 408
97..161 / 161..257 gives 1.96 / 429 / 421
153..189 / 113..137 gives 1.91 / 450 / 429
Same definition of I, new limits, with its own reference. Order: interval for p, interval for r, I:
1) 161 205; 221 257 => 21.0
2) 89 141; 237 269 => 22.0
